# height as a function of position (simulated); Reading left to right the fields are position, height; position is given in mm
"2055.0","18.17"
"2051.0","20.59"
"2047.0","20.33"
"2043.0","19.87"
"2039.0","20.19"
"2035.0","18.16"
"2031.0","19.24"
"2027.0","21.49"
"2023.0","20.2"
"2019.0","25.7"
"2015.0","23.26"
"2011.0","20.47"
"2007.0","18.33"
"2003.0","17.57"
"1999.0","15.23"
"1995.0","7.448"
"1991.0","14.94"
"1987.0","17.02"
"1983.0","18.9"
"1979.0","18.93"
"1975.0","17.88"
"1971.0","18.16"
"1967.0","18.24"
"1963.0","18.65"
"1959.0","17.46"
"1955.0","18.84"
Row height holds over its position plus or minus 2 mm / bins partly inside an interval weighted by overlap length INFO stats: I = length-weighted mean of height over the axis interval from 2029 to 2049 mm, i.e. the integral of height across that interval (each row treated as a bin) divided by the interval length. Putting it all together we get 20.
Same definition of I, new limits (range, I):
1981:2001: 15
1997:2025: 20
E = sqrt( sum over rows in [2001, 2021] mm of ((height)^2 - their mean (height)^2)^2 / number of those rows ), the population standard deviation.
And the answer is 132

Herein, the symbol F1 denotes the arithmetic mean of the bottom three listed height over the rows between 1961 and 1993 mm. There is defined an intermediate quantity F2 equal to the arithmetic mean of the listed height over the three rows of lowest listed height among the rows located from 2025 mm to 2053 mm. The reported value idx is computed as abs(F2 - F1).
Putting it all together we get 2.5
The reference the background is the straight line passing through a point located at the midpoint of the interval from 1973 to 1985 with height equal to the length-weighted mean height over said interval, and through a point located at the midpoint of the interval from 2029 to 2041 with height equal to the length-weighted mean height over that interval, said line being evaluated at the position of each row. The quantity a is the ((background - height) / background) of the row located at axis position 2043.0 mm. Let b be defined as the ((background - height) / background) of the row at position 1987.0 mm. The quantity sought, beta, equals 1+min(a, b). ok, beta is 0.97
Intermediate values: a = -0.030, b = 0.09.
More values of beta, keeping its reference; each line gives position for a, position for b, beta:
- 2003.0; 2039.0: 0.95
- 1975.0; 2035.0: 1.03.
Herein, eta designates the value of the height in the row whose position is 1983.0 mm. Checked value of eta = 18.9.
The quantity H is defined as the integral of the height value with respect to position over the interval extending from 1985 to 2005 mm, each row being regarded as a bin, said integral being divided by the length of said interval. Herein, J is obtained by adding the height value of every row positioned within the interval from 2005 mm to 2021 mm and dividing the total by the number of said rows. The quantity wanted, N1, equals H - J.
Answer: -7.5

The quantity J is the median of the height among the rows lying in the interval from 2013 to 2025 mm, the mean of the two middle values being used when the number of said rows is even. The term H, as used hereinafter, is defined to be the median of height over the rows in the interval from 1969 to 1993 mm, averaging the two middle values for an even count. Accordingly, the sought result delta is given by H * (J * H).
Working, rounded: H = 18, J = 23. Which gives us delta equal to 7553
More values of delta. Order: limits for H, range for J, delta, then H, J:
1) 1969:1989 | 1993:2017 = 5920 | 18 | 18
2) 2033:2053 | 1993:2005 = 6208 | 20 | 15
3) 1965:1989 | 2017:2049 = 6689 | 18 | 20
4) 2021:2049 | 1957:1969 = 7435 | 20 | 18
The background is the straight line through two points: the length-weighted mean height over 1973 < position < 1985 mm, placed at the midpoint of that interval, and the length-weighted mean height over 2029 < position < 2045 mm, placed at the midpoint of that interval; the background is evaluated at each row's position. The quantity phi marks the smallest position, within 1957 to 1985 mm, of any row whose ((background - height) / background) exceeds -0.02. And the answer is 1959.0 mm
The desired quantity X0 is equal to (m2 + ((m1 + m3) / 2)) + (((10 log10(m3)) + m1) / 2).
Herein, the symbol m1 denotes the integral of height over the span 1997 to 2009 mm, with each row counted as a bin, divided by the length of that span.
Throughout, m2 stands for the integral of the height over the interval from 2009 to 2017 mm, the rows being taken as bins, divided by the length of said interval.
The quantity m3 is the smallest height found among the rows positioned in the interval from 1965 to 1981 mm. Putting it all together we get 54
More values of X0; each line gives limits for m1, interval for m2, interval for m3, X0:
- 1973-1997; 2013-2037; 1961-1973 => 53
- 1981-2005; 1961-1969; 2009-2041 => 49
